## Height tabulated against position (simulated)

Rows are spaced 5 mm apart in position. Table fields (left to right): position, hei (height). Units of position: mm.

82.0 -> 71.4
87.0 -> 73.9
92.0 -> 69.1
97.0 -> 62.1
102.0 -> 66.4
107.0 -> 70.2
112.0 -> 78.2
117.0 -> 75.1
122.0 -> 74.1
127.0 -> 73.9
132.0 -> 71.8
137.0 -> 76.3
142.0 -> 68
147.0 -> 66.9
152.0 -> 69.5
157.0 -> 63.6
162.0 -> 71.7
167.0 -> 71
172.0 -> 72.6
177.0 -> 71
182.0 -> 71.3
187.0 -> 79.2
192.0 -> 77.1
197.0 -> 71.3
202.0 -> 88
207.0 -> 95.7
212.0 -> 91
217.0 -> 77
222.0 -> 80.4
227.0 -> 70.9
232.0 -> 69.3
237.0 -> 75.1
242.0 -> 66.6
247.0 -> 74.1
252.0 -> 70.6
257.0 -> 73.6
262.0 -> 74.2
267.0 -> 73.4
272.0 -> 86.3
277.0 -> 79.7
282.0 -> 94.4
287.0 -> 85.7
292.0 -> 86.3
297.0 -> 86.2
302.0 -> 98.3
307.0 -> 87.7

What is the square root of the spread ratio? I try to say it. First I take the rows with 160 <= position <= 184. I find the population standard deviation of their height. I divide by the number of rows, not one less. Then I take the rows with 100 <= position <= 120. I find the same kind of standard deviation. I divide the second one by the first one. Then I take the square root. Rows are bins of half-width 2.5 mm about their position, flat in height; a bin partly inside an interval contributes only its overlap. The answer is 2.7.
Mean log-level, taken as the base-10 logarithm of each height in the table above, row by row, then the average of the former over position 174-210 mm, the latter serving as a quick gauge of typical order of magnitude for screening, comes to 1.90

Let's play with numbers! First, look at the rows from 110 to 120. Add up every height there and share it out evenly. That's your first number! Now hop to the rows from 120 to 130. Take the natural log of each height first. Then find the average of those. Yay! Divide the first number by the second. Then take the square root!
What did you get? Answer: 4.22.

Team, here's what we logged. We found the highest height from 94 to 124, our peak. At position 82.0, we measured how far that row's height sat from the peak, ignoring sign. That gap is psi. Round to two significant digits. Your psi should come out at 6.8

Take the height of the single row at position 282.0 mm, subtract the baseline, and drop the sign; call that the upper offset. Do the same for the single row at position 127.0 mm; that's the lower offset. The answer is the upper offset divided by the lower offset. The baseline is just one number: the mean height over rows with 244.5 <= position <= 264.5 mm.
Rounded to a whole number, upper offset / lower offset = 27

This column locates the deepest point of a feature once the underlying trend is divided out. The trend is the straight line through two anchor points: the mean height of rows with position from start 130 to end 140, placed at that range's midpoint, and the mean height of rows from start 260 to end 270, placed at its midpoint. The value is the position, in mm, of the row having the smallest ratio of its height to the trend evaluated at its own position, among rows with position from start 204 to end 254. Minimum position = 242.0 mm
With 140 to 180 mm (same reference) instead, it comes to 157.0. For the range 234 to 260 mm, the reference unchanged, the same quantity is 242.0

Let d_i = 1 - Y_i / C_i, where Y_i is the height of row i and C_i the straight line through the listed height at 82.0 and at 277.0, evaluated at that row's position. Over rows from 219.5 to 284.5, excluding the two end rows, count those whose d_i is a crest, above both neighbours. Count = 5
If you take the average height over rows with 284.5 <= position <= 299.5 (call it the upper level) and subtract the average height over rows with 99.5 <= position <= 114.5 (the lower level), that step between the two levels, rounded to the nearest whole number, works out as 14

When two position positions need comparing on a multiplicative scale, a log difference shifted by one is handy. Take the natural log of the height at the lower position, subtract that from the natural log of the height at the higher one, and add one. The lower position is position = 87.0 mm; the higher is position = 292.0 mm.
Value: 1.16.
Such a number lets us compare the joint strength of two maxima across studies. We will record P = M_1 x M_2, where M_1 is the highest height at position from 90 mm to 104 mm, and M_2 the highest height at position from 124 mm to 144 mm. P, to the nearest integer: 5272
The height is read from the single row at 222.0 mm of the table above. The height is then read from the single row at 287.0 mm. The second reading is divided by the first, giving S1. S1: 1.07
